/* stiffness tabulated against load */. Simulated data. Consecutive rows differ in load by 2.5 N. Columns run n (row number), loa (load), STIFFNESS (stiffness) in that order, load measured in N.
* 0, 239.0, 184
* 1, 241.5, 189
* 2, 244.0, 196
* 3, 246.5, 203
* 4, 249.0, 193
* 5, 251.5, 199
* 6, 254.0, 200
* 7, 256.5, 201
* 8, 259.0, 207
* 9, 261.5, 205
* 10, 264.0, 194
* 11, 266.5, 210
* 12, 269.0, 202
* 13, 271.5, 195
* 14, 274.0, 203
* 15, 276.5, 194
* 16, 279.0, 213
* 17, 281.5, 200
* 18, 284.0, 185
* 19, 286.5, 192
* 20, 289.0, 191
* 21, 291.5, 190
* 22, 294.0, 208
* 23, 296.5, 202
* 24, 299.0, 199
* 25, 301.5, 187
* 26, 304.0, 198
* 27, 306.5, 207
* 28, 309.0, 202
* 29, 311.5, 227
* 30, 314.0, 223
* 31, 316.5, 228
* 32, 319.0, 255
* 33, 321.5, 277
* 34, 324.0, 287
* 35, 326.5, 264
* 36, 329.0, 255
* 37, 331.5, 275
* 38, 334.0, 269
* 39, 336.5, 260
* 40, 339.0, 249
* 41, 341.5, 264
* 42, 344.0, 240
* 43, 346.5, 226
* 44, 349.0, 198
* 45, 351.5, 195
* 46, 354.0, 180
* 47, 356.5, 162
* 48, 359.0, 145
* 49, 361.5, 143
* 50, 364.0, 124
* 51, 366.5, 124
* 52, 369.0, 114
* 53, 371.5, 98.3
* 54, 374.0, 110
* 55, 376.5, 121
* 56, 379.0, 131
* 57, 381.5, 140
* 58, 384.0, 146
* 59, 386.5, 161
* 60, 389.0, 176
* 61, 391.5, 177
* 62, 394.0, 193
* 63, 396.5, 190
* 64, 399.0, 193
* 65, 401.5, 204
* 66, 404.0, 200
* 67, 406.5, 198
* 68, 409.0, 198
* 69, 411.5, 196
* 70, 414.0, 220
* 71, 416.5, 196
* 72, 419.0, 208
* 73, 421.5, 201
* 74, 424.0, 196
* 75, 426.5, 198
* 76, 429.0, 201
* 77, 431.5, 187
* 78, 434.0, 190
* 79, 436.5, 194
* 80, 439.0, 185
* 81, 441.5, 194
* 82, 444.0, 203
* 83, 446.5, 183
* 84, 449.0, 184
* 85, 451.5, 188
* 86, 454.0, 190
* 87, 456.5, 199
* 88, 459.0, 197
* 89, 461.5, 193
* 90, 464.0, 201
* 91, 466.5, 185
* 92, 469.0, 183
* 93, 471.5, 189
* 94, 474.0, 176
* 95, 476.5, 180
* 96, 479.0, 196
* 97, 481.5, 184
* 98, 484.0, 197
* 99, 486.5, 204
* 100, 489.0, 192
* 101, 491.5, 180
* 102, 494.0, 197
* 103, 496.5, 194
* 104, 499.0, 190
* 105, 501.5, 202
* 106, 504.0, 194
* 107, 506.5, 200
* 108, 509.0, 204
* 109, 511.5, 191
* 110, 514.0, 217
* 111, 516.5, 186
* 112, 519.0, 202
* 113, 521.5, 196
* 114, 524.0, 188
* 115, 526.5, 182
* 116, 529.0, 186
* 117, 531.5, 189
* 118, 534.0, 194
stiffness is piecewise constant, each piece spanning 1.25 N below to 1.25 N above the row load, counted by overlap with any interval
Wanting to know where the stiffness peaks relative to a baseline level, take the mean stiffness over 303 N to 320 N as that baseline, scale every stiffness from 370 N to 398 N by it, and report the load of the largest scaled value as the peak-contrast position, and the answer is 394.0 N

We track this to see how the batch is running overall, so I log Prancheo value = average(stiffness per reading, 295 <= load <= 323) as 219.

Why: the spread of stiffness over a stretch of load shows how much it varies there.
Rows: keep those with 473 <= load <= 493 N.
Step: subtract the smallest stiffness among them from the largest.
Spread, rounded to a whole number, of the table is 28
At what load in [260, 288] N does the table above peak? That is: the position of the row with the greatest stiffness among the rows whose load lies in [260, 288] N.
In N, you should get 279.0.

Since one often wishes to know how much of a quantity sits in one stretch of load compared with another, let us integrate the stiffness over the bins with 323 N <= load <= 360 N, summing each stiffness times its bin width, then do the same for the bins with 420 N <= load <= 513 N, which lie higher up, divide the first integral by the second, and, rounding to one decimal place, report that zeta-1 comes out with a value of 0.5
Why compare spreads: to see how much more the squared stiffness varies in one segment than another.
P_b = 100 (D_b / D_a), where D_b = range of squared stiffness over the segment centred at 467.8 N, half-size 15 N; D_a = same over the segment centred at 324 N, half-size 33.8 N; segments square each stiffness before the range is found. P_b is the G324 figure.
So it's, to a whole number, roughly 17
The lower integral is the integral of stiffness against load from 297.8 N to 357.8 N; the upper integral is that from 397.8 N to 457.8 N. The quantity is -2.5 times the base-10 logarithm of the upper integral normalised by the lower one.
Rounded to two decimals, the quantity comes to 0.17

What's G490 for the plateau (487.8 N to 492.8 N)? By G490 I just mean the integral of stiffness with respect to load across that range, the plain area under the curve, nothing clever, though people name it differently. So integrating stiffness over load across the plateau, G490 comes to 930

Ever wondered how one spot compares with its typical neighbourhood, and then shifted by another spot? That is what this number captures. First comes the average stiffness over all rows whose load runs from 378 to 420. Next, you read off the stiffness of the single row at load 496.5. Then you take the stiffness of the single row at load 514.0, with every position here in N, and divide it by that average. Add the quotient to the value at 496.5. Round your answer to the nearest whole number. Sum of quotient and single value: 195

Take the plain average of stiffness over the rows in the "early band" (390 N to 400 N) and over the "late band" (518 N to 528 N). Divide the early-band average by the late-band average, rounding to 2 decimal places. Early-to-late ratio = 0.98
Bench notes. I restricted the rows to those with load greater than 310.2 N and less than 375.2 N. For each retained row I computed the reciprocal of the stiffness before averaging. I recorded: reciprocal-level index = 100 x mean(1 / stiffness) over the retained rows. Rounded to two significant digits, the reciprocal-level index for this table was 0.54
